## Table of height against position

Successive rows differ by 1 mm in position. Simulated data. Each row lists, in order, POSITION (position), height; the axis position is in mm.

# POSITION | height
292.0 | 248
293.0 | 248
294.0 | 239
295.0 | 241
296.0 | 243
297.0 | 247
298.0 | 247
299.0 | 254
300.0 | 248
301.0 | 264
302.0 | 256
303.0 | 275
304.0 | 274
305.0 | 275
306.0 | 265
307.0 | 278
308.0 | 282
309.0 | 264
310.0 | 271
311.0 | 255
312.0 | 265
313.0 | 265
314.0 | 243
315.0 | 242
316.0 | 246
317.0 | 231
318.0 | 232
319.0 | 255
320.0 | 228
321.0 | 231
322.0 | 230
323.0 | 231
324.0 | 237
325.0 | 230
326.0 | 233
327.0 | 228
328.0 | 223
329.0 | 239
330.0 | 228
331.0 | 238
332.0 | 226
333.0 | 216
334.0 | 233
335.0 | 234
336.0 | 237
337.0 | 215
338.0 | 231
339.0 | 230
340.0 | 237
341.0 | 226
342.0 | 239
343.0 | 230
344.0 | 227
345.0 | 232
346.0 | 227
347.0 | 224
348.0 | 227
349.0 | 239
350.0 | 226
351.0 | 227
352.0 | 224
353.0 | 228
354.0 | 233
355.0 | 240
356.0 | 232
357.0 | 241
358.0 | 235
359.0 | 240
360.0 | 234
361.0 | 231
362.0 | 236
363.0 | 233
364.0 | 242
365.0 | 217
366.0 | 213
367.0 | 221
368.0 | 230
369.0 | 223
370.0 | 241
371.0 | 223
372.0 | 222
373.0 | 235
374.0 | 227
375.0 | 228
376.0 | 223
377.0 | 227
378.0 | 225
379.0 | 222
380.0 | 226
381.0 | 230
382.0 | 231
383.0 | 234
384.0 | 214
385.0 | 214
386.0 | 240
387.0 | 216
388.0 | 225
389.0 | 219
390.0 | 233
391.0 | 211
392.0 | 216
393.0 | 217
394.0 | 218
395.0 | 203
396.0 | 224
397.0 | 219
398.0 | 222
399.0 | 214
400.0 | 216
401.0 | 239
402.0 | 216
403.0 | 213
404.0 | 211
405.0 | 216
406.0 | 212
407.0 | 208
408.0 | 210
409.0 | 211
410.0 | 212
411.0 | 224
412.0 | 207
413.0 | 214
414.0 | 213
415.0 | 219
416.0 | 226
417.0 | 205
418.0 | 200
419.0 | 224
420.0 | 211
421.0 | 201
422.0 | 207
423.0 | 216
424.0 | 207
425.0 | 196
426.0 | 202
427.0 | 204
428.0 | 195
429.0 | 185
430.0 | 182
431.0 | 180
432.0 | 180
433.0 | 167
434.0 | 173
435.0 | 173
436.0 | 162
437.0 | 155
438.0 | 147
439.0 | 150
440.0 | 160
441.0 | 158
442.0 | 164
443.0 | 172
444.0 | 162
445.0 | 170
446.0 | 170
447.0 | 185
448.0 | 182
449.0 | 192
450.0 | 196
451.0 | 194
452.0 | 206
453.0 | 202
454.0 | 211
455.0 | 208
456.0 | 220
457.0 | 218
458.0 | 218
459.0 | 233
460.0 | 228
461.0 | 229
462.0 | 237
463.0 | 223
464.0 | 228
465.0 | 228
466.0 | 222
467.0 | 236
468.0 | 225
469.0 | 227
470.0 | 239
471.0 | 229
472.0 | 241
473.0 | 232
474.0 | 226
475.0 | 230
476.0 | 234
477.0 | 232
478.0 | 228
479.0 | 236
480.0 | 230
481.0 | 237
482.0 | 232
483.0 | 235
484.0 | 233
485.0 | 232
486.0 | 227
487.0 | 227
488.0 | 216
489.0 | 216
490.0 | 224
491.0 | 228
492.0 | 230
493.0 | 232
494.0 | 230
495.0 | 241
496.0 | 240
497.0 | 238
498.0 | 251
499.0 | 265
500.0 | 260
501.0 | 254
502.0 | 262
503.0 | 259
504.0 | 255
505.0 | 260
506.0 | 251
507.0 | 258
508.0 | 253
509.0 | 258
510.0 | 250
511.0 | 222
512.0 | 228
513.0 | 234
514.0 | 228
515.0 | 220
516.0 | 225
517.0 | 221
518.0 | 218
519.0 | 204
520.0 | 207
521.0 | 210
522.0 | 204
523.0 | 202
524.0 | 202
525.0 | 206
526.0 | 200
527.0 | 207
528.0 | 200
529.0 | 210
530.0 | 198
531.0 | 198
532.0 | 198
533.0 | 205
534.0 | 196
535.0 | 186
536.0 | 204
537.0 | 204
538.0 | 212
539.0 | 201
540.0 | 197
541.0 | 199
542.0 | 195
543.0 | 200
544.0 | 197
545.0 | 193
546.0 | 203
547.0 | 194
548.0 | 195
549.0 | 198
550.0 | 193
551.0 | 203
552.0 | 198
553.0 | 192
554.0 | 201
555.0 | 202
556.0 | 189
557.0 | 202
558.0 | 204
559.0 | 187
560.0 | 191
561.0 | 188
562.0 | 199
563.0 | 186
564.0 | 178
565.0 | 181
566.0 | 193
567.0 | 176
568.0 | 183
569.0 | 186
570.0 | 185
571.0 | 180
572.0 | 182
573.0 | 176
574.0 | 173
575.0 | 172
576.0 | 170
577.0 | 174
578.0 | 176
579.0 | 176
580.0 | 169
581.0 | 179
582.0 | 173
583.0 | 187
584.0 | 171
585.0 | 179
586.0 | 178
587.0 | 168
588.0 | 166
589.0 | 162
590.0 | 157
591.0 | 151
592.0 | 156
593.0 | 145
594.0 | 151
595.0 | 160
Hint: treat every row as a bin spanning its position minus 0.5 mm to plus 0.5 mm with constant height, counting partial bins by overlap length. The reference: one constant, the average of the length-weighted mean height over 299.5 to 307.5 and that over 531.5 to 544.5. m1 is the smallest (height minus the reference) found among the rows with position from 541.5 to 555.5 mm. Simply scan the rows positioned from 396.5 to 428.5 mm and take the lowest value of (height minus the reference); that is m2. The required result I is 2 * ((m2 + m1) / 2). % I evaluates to -79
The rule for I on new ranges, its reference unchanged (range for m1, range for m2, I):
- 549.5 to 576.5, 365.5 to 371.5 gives -83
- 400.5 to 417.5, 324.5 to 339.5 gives -46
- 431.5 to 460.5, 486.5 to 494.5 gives -103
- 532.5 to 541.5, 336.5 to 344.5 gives -65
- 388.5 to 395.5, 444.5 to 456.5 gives -93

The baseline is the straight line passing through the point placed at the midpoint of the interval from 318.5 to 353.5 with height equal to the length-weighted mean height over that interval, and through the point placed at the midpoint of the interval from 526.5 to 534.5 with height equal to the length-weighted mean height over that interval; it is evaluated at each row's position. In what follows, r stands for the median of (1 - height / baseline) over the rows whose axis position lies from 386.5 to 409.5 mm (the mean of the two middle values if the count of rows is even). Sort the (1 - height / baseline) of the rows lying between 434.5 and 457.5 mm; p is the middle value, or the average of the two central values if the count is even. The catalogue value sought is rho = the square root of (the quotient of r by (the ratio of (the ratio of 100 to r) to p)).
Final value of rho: 0.0010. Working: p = 0.20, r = 0.02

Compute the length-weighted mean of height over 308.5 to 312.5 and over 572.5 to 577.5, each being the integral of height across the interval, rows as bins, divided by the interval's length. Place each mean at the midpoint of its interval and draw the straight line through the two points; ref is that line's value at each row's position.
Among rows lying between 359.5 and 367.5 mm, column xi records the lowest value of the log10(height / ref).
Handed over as -0.06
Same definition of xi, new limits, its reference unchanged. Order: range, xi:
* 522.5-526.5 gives 0.02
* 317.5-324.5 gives -0.06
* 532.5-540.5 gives 0.00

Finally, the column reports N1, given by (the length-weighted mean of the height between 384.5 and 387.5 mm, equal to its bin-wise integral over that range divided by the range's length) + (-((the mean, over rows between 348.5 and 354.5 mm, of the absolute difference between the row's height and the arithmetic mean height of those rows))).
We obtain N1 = 219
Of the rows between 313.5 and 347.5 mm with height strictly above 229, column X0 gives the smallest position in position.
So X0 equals 314.0 mm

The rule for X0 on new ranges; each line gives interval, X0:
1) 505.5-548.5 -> 506.0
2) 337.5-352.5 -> 338.0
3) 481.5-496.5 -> 482.0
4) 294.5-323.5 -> 295.0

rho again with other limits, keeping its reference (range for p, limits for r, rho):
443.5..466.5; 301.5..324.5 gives 0.0008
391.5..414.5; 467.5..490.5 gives 0.0016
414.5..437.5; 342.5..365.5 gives 0.0005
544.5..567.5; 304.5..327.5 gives 0.0006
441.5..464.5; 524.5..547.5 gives 0.0002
